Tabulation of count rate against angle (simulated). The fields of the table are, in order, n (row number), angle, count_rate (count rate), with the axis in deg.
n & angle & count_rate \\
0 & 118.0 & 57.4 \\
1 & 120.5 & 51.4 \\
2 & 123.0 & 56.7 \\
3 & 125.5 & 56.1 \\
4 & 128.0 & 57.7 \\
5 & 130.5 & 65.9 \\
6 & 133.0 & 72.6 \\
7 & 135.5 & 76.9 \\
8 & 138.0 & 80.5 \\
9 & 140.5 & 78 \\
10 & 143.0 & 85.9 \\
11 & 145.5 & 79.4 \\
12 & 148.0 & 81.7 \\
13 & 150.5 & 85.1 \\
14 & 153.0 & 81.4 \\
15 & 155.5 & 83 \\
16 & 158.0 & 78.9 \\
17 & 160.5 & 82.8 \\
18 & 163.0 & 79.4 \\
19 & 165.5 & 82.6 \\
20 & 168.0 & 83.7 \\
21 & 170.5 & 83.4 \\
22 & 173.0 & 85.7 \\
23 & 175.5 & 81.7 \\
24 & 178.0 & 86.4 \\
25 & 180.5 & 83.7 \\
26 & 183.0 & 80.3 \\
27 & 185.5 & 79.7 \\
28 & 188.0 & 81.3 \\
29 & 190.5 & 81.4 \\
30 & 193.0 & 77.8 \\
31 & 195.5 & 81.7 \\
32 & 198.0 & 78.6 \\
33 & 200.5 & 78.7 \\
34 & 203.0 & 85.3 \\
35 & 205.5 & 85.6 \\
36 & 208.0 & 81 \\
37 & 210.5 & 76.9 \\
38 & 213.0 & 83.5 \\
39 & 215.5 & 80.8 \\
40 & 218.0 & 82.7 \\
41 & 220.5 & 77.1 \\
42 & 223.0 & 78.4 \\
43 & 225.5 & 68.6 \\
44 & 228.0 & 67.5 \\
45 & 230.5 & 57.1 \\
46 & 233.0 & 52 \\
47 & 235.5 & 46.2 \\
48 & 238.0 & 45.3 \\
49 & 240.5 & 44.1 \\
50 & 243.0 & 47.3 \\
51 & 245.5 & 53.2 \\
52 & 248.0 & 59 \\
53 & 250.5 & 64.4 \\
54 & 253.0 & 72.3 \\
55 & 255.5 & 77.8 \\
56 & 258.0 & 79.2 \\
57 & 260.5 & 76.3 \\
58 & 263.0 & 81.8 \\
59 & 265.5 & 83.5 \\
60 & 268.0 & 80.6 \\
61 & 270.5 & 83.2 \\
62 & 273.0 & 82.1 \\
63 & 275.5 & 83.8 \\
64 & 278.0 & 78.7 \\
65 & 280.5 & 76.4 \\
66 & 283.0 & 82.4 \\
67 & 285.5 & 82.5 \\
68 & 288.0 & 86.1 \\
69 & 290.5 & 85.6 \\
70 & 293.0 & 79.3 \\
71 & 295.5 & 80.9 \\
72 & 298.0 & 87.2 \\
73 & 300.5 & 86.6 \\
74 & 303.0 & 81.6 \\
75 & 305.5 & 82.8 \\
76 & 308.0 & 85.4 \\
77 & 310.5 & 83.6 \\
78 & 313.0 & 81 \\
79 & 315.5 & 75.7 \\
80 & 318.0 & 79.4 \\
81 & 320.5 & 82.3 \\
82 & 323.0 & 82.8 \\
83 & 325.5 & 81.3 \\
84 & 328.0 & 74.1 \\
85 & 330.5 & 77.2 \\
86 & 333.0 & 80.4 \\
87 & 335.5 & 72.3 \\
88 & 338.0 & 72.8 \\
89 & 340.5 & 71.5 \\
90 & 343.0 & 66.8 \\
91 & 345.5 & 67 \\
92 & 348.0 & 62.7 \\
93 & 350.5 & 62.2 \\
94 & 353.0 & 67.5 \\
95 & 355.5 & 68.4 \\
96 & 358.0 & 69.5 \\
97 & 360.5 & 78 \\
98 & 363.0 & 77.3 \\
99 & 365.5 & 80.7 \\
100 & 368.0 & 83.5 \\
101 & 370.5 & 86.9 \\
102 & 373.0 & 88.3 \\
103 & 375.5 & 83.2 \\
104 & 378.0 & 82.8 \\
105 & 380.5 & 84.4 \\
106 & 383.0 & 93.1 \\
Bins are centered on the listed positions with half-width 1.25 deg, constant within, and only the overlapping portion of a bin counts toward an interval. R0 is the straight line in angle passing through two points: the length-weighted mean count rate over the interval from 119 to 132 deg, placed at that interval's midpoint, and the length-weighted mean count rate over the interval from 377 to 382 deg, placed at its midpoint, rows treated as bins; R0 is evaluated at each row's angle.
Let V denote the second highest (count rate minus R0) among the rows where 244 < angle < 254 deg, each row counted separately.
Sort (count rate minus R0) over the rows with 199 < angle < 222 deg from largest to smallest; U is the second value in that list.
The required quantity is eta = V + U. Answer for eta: 13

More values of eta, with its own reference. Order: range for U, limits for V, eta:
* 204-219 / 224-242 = 16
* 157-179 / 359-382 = 27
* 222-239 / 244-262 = 7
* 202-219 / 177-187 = 40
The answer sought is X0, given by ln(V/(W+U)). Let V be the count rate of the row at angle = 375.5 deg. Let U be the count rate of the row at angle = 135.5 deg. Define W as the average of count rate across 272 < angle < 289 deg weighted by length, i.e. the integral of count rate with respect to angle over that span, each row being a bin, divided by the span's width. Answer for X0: -0.64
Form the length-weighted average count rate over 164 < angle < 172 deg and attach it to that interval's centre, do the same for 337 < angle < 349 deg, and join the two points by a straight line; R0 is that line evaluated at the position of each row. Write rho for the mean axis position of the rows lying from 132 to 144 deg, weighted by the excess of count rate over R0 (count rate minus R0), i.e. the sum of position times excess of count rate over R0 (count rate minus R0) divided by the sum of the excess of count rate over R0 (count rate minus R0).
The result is 135.9 deg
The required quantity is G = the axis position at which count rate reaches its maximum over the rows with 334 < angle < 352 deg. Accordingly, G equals 338.0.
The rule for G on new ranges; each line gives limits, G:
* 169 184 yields 178.0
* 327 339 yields 333.0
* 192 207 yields 205.5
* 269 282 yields 275.5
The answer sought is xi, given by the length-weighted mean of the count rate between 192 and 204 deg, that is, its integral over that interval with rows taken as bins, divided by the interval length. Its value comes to 80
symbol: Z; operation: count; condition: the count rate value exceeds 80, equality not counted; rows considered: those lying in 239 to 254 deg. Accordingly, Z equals 0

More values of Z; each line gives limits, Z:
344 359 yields 0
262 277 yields 6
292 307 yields 5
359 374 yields 4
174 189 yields 5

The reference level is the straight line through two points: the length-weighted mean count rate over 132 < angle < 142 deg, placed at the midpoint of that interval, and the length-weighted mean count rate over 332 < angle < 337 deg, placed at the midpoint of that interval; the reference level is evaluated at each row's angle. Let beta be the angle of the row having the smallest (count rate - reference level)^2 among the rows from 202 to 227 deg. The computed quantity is 210.5 deg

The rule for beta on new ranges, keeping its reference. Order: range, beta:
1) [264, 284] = 280.5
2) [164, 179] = 175.5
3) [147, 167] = 158.0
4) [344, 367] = 363.0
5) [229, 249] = 248.0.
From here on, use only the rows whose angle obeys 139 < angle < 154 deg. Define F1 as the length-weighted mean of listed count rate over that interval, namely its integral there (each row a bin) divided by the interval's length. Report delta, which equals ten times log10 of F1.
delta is 19.1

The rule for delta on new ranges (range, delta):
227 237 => 17.4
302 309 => 19.2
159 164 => 19.1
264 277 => 19.2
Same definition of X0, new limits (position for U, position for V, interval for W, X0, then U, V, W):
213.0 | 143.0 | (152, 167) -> -0.65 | 83.5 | 85.9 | 81.4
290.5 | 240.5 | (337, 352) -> -1.24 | 85.6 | 44.1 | 67.1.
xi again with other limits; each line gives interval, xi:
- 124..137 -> 66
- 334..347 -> 70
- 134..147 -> 80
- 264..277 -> 83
